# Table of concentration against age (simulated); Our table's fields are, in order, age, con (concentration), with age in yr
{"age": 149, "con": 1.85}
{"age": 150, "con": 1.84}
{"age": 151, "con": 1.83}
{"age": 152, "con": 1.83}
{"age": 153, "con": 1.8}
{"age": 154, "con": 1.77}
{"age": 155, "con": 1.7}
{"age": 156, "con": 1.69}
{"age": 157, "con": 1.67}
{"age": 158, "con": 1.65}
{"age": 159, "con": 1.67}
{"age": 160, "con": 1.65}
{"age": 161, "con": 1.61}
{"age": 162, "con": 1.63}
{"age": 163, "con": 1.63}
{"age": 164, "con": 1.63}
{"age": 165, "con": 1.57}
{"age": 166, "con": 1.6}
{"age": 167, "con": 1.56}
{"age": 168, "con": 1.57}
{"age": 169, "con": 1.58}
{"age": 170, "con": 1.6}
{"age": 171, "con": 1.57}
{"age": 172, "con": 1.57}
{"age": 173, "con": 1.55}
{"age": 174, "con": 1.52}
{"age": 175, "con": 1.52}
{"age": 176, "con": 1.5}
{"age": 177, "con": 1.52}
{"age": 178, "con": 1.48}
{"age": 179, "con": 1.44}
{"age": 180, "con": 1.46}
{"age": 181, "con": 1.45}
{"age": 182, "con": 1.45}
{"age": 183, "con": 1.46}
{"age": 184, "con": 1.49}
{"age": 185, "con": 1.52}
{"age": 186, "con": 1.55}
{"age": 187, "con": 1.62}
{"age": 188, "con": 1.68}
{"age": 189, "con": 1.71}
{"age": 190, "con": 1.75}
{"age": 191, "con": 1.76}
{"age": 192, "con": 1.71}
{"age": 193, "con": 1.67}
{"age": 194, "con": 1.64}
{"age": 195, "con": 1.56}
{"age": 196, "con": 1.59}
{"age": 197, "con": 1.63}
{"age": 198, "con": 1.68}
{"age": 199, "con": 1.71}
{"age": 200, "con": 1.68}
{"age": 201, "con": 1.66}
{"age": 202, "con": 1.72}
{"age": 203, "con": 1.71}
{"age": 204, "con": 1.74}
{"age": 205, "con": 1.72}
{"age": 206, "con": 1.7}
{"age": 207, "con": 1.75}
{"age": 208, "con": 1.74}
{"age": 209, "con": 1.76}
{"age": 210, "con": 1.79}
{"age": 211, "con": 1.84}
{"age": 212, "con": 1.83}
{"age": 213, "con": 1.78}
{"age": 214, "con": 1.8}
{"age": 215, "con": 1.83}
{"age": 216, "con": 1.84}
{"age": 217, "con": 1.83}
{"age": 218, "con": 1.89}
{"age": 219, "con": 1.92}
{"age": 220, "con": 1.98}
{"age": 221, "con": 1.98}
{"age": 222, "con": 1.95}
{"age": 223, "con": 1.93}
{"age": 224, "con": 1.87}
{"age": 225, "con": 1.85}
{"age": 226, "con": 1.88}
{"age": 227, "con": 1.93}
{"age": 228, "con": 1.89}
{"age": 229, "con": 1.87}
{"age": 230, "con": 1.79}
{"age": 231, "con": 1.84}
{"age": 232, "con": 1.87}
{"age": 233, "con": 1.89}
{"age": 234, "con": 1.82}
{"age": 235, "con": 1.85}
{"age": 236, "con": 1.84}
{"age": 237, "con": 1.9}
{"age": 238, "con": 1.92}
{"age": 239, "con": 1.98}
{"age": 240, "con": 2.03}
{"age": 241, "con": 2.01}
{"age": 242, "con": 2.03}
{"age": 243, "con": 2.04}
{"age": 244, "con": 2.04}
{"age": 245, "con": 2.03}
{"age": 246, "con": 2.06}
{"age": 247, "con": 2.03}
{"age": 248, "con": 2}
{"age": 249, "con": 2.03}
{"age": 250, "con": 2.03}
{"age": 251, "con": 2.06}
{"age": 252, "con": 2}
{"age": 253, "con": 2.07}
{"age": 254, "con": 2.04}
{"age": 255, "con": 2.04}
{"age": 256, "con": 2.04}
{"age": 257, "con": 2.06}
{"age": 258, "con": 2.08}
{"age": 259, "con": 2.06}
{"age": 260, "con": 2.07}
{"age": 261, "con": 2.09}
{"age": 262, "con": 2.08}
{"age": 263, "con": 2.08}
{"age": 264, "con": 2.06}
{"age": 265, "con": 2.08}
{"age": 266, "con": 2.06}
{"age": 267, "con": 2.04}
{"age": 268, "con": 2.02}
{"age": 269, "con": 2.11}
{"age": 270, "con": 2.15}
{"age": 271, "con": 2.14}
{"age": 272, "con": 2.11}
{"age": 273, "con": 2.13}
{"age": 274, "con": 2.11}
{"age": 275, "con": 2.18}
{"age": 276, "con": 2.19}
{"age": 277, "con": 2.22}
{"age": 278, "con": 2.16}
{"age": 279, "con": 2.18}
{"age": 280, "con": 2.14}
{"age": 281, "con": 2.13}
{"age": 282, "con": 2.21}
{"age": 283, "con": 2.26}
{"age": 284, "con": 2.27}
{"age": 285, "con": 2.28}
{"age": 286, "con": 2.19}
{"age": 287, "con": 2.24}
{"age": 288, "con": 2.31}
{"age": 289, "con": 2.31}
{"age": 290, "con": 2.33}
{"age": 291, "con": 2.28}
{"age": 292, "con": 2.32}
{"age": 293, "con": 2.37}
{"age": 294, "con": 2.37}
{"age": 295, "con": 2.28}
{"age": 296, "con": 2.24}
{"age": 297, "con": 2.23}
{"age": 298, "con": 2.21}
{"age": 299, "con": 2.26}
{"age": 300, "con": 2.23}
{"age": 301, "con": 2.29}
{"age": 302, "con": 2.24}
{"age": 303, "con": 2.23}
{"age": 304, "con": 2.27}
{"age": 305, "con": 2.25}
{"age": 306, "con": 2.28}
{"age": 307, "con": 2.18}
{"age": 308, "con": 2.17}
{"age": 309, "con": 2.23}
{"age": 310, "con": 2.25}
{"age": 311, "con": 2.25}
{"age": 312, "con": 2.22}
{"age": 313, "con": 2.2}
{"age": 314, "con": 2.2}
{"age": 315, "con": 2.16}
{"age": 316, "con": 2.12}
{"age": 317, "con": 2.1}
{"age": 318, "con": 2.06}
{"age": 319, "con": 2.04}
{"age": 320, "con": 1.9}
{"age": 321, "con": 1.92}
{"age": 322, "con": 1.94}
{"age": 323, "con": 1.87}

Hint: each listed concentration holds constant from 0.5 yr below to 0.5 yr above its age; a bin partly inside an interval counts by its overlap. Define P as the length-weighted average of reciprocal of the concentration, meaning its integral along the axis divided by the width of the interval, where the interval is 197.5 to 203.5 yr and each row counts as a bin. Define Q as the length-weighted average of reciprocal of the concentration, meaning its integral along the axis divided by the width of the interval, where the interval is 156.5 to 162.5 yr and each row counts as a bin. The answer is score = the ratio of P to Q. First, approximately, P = 0.59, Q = 0.61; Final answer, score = 0.97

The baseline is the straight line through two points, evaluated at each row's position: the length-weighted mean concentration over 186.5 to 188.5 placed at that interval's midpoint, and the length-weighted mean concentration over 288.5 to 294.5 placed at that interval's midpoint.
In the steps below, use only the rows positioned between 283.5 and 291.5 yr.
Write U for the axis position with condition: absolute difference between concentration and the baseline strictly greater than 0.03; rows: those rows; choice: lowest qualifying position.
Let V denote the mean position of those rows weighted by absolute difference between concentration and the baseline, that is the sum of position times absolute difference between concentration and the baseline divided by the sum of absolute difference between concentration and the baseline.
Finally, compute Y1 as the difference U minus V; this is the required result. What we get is -1.3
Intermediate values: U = 286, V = 287.3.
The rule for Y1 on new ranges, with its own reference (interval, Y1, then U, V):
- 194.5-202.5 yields -2.5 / 195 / 197.5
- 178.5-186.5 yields -3.2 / 179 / 182.2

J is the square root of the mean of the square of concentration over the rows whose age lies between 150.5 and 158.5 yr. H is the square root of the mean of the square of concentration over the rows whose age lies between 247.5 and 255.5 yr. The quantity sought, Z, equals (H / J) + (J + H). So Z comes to 4.9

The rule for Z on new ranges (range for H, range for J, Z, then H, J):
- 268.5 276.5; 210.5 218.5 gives 5.1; 2.14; 1.83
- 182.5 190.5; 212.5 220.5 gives 4.3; 1.60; 1.86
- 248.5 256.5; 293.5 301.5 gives 5.2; 2.04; 2.26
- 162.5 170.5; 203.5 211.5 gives 4.3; 1.59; 1.76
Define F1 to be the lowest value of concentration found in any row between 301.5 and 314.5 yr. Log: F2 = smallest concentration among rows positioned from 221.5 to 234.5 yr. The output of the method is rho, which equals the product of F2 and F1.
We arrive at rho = 3.88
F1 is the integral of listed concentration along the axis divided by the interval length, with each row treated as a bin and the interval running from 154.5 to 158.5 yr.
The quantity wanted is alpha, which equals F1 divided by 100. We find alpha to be 0.0168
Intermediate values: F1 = 1.68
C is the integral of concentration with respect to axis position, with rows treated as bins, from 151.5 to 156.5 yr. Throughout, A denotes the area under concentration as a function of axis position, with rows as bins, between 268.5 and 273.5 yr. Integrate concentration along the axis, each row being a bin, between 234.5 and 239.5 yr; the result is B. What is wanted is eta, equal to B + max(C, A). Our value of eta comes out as 20.1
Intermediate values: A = 10.6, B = 9.5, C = 8.8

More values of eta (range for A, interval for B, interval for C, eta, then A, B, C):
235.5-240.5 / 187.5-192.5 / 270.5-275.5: 19.3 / 9.7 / 8.6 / 10.7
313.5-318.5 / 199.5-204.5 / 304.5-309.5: 19.6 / 10.6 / 8.5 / 11.1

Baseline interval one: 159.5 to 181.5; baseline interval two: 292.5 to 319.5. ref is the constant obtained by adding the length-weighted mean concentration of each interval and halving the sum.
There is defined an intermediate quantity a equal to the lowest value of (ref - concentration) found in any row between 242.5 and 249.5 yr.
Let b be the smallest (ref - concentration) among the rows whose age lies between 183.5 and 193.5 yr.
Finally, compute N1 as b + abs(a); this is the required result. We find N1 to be 0.30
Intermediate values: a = -0.17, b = 0.13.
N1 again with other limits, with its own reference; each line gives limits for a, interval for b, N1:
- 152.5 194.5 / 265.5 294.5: -0.40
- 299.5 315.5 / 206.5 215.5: 0.45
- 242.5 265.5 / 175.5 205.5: 0.33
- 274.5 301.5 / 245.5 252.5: 0.31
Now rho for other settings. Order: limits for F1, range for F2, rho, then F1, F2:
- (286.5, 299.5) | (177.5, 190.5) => 3.18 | 2.21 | 1.44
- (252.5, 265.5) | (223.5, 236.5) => 3.65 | 2.04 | 1.79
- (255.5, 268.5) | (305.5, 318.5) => 4.16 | 2.02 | 2.06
